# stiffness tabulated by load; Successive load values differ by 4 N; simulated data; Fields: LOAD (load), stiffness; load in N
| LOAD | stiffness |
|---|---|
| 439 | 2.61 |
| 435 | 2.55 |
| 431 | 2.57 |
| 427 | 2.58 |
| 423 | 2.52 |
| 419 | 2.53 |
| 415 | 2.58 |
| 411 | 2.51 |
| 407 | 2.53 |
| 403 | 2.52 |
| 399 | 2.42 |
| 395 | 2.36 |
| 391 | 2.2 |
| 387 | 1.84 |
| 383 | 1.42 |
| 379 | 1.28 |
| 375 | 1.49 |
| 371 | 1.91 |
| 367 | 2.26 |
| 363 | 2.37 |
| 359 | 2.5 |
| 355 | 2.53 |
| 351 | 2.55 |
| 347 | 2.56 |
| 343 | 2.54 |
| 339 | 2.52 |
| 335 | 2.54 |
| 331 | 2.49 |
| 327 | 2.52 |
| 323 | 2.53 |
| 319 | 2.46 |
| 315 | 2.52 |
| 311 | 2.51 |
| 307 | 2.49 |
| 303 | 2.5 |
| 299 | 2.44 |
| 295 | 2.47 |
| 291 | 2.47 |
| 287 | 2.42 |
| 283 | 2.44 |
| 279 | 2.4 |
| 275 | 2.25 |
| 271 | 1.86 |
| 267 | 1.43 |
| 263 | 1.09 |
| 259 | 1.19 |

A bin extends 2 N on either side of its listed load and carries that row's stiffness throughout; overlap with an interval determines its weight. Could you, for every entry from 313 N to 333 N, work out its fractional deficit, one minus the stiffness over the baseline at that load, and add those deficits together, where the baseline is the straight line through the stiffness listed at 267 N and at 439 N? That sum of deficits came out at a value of -1.9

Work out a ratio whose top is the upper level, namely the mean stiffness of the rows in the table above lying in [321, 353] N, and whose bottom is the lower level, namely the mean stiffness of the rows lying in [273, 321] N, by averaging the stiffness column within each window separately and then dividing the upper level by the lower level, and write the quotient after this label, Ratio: 1.03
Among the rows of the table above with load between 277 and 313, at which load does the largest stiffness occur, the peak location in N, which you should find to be 311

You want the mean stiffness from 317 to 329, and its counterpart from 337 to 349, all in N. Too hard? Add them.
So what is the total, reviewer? 5.04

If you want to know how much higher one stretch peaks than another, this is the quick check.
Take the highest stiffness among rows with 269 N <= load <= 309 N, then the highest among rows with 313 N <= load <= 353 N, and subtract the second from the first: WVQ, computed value -0.06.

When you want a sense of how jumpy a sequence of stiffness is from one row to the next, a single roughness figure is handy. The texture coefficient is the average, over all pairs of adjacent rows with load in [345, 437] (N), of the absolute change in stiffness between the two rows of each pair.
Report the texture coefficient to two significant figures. 0.13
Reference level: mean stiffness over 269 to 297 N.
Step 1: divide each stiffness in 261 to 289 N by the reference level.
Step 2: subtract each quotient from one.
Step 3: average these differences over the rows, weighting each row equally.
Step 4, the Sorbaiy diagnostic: 0.148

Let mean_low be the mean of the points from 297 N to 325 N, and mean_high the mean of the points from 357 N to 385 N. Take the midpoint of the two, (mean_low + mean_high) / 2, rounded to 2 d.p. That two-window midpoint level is 2.19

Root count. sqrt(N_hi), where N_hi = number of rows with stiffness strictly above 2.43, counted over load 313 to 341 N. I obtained 2.6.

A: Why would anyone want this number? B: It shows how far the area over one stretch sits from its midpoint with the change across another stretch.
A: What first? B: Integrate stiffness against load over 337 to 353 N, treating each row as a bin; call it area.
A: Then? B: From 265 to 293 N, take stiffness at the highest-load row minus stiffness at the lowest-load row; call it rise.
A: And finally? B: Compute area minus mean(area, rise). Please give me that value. 20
